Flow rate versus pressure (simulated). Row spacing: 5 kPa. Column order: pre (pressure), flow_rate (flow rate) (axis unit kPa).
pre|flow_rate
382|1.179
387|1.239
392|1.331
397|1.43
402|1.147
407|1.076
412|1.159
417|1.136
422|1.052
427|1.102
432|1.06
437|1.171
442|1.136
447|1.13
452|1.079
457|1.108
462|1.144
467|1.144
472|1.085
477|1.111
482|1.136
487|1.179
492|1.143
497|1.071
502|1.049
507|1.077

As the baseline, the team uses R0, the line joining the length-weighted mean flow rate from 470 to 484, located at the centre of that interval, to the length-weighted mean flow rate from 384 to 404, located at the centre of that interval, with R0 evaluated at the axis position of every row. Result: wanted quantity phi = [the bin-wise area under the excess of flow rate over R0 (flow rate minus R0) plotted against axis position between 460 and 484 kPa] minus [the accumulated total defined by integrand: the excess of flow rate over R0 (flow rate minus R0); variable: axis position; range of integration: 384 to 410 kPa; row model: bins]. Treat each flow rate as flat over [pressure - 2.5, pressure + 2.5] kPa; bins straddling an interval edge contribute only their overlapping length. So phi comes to 1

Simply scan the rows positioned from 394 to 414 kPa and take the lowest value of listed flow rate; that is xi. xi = 1.076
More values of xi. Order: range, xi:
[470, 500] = 1.071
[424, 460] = 1.06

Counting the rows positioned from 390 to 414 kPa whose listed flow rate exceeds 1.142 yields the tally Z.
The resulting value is 4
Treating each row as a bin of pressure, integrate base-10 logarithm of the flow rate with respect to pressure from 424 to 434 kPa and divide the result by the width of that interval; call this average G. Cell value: 0.03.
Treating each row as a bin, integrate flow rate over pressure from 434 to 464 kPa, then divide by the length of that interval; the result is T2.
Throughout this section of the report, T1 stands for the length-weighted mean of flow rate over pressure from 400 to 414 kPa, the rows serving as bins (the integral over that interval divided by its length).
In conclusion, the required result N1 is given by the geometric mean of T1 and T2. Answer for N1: 1.13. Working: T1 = 1.13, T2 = 1.127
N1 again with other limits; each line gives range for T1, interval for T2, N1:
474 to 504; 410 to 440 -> 1.11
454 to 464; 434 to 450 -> 1.13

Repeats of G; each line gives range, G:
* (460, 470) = 0.06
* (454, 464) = 0.05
